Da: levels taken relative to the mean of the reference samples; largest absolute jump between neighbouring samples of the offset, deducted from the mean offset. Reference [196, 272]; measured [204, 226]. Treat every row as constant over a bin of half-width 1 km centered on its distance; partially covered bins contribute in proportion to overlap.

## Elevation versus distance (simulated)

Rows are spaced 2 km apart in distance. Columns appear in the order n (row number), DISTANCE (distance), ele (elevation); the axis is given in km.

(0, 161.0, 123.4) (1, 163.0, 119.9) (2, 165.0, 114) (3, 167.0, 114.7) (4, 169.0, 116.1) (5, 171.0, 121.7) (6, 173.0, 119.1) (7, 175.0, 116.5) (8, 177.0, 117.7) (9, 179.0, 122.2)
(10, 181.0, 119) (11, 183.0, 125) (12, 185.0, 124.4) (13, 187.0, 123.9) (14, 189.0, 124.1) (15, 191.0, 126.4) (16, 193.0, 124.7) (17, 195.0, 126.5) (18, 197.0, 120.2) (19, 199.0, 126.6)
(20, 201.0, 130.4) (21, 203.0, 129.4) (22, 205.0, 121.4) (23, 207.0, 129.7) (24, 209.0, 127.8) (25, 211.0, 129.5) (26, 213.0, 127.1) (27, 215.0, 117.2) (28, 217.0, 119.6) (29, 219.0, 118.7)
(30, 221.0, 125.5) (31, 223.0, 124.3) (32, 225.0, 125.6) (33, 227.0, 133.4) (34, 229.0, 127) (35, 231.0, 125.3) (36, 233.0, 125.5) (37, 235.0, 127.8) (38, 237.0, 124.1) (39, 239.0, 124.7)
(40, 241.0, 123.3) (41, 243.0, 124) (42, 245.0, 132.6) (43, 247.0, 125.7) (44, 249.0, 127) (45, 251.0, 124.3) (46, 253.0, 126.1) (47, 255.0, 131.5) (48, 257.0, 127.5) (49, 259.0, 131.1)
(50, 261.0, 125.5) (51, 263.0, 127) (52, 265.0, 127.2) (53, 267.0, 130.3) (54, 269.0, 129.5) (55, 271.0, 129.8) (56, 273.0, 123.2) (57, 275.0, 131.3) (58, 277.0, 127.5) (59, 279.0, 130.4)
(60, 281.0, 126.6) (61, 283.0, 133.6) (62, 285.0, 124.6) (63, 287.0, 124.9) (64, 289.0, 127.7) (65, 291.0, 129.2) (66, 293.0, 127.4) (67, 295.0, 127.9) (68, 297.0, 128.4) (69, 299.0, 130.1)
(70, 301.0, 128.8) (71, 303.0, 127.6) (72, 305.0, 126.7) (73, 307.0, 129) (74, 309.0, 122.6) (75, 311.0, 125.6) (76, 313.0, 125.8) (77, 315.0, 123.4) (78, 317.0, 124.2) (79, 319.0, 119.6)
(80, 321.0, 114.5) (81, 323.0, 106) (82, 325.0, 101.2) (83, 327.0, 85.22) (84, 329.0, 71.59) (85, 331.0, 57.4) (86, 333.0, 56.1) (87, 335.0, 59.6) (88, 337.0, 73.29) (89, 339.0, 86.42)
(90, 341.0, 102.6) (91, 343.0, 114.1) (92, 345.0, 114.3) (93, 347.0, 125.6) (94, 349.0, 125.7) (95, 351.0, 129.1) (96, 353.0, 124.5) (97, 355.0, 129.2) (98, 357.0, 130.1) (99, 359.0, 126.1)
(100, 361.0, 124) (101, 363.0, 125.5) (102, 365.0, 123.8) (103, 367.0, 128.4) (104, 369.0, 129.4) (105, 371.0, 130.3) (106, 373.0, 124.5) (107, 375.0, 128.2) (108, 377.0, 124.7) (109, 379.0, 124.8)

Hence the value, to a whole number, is -12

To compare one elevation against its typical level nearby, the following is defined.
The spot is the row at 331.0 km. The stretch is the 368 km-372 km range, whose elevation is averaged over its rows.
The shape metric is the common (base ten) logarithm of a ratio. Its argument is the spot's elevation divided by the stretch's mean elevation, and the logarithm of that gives -0.35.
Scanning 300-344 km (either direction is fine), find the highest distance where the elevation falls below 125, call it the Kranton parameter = 343.0 km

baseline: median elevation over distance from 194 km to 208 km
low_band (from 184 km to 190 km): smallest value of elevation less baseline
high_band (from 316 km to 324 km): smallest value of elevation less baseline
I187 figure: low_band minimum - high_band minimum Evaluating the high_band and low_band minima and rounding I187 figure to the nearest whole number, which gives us 18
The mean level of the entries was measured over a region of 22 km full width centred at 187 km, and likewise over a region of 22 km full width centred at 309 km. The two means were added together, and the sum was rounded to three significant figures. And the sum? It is 249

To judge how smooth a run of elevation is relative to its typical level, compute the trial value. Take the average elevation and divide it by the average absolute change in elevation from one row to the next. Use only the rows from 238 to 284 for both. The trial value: 35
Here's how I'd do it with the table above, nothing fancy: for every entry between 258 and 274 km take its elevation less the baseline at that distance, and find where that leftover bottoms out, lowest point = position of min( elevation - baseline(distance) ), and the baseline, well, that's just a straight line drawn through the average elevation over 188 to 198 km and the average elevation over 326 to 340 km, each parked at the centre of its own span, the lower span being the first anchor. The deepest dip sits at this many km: 261.0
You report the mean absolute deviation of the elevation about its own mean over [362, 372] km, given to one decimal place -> 2.3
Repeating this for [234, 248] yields 2.4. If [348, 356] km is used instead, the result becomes 2.0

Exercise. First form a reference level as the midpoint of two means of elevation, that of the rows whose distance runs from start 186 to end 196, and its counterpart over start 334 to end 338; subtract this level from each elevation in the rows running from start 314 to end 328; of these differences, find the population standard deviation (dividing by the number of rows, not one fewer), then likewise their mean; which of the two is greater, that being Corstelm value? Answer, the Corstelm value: 14.8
